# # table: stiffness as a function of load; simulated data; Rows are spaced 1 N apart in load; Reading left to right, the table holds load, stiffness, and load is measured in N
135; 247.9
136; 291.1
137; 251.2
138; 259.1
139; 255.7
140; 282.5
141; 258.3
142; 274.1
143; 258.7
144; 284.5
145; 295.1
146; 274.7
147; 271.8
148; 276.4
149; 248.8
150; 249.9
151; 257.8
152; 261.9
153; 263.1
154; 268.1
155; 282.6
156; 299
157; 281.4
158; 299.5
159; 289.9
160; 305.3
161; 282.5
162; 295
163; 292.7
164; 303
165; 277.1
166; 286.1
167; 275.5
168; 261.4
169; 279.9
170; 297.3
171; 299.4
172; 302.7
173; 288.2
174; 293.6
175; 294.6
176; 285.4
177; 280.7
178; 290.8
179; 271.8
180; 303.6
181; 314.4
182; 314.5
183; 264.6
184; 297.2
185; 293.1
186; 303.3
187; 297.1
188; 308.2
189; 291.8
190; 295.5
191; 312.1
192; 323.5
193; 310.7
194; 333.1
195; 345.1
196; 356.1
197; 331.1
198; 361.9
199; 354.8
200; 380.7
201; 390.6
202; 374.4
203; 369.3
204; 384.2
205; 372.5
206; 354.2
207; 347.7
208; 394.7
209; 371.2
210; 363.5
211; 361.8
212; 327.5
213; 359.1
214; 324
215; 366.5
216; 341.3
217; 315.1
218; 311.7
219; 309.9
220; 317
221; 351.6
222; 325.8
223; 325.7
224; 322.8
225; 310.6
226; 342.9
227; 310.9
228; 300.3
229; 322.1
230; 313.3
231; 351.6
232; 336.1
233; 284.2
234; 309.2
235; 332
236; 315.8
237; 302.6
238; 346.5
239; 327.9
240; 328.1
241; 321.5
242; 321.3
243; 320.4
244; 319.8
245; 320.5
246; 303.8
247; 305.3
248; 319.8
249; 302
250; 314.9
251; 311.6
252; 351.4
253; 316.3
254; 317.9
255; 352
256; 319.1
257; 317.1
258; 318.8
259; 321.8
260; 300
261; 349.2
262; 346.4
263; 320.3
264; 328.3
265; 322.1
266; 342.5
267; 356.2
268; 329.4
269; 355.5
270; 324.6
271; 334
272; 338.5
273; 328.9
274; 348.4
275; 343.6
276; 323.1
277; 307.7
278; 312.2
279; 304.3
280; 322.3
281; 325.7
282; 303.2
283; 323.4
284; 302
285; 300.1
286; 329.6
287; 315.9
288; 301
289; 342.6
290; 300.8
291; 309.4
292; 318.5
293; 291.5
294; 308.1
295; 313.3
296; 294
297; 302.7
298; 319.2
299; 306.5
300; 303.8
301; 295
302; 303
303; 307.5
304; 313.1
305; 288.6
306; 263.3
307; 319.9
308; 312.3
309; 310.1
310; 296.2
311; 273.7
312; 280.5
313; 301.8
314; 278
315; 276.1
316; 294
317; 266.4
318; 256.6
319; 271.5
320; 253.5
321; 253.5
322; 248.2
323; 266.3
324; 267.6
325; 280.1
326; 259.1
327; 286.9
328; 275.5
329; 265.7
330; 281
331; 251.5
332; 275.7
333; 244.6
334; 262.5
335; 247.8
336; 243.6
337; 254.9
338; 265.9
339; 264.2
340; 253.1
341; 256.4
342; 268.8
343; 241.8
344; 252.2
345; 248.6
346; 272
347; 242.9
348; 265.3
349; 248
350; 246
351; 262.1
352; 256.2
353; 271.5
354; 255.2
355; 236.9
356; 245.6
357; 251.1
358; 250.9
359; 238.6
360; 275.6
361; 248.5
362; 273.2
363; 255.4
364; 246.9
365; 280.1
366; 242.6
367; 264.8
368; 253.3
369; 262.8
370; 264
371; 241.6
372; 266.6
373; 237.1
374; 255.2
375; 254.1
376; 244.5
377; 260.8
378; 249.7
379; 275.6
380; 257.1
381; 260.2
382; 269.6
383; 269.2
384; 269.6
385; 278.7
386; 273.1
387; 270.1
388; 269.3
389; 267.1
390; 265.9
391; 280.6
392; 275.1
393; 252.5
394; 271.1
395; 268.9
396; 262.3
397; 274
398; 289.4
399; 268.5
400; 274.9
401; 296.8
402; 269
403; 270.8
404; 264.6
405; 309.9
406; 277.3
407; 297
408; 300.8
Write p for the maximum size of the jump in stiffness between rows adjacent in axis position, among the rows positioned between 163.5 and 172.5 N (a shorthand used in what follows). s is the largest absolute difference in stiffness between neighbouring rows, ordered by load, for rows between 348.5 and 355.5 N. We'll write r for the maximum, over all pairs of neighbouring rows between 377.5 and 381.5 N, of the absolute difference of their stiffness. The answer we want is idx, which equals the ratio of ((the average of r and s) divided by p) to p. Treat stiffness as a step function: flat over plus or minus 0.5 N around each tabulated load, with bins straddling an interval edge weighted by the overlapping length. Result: 0.03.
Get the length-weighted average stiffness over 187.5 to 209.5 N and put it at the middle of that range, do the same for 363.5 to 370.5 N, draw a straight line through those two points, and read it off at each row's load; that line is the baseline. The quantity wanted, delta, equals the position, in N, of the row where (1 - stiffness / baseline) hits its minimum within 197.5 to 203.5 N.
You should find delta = 201 N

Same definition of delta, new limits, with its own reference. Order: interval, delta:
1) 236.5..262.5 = 261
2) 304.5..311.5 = 307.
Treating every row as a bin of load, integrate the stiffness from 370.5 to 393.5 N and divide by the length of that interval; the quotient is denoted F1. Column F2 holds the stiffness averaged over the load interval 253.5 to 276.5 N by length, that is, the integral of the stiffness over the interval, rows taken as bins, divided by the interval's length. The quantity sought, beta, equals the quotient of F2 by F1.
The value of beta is 1.3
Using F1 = 263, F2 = 332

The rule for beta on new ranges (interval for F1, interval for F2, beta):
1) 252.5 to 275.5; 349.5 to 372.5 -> 0.8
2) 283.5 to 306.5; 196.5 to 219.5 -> 1.2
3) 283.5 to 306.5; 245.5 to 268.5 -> 1.1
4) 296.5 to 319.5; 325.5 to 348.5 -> 0.9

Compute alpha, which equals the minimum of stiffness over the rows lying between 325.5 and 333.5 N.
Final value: 244.6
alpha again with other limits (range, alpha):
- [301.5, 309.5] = 263.3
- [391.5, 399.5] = 252.5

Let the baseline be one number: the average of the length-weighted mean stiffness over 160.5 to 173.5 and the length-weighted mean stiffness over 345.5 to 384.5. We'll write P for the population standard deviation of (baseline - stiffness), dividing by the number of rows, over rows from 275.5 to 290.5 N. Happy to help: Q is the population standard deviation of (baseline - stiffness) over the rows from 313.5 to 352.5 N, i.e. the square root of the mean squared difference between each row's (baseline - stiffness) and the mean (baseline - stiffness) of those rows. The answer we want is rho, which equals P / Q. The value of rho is 0.97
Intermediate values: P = 13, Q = 12.9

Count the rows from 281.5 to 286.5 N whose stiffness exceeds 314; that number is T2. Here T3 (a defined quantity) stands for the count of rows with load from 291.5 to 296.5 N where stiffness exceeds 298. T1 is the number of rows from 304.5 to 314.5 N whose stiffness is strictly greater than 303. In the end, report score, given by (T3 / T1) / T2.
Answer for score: 0.5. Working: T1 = 3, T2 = 2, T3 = 3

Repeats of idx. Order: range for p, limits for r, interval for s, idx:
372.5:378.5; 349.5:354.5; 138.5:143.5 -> 0.07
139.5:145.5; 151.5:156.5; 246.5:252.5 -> 0.04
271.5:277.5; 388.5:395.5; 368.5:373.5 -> 0.06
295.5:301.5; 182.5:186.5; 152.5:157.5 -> 0.09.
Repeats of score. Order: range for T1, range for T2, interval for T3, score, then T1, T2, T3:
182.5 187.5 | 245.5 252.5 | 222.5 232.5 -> 3.3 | 1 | 3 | 10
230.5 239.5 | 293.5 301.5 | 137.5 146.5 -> 0.0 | 7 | 1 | 0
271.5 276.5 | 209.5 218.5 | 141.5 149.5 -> 0.0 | 5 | 8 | 0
